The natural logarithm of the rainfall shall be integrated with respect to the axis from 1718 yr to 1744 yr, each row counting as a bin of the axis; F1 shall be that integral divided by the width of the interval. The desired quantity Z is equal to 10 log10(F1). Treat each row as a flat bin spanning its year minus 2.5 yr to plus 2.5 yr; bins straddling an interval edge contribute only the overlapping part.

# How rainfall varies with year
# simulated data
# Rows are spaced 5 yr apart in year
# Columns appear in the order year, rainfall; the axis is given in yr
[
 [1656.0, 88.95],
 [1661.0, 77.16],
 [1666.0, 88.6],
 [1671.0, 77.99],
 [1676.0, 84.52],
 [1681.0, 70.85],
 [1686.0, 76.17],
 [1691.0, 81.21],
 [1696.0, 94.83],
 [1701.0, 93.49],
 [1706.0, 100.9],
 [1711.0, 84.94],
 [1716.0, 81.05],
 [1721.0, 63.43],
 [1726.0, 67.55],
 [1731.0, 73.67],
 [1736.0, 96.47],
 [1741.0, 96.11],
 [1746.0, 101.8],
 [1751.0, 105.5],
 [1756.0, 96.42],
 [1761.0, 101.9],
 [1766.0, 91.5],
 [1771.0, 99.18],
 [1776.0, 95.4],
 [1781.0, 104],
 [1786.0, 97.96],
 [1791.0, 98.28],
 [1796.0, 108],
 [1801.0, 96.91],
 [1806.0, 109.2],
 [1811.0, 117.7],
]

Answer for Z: 6.40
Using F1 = 4.365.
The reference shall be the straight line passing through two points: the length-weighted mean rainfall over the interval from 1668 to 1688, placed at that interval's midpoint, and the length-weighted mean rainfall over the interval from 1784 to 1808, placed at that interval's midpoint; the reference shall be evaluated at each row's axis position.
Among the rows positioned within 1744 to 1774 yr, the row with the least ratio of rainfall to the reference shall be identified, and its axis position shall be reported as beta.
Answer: 1766.0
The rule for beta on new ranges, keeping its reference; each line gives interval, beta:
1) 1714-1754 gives 1721.0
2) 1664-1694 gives 1681.0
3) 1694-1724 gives 1721.0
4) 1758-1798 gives 1766.0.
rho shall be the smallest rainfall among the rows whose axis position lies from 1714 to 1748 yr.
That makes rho 63.43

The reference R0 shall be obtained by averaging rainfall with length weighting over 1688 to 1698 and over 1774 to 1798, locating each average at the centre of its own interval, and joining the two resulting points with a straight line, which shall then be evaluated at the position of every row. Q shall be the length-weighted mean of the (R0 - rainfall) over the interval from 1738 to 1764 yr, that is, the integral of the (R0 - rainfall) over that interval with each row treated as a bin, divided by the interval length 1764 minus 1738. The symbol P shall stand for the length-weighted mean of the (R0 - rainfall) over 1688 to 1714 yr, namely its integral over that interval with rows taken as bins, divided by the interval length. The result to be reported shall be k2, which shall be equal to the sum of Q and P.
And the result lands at -6.9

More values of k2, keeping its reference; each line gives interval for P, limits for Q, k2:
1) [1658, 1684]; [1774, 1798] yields 3.9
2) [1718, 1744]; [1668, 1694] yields 19.4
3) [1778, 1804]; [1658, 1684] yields 4.3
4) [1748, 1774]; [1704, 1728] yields 9.2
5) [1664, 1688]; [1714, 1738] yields 21.1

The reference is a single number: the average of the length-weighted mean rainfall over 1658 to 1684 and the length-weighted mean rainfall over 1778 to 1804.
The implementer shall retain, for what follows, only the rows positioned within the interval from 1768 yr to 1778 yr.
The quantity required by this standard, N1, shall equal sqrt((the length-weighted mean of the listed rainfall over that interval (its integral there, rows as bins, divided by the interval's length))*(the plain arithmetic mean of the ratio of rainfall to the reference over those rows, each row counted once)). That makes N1 10.2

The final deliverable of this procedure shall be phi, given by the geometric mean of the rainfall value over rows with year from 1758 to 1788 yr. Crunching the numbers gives 98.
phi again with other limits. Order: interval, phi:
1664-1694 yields 80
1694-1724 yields 85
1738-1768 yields 99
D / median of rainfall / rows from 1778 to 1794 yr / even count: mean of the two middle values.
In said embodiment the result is 98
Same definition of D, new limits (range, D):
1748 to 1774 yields 99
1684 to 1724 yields 83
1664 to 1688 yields 78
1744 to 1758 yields 102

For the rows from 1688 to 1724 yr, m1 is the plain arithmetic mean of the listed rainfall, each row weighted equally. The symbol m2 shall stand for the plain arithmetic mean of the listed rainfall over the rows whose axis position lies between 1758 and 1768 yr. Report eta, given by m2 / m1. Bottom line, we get 1.13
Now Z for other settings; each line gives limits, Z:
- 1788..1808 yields 6.66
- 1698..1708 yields 6.60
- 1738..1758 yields 6.63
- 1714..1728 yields 6.28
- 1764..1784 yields 6.61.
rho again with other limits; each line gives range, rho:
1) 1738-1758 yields 96.11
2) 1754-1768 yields 91.5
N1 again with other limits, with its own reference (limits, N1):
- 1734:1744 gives 10.1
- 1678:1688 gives 7.7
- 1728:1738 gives 8.9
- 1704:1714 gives 9.7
